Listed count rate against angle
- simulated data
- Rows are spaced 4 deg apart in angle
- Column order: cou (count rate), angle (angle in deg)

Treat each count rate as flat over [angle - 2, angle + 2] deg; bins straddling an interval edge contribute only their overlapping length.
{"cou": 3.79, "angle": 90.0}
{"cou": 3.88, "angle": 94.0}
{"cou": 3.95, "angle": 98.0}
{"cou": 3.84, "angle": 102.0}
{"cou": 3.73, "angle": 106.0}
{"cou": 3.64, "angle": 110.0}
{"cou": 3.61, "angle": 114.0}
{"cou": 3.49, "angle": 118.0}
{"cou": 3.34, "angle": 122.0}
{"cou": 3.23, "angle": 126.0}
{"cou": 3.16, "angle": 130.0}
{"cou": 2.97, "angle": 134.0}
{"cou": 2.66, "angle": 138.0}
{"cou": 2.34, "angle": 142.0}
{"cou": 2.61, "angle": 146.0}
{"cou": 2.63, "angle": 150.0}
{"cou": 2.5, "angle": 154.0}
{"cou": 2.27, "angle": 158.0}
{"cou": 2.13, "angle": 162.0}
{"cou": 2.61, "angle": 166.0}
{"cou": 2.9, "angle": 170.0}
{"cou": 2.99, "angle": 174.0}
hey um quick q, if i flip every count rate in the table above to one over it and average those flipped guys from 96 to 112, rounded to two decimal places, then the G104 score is 0.26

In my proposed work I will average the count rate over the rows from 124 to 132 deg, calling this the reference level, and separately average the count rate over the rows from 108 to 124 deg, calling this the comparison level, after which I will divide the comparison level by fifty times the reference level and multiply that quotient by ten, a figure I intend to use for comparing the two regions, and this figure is 0.22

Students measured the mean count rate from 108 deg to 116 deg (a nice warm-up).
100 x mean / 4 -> 91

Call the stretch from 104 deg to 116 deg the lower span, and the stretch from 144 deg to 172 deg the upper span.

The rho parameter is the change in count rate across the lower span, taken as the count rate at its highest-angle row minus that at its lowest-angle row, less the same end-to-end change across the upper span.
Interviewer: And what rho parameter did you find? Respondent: -0.41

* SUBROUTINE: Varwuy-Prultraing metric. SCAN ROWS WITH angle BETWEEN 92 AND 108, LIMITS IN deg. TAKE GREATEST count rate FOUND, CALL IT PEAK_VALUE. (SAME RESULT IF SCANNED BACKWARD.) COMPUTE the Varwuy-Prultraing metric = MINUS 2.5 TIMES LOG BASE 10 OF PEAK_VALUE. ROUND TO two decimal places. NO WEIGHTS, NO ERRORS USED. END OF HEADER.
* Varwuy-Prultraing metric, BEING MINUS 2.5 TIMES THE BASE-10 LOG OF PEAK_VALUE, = -1.49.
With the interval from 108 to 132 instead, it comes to -1.40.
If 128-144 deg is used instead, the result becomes -1.25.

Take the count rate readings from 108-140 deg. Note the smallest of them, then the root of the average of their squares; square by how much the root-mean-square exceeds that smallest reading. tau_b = 0.38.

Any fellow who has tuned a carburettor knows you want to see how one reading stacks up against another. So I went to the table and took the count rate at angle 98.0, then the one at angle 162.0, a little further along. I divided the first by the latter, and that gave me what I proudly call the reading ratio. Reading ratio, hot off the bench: 1.85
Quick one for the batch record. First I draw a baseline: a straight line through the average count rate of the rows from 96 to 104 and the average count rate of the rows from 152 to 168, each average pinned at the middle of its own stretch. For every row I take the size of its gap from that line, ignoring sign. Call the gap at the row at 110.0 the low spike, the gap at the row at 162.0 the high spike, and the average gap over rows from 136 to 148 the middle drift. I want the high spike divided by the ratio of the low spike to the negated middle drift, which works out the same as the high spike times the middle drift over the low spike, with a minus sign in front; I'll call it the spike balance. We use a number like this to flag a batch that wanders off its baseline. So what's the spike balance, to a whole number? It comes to -28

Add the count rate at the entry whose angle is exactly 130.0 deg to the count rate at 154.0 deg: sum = 5.66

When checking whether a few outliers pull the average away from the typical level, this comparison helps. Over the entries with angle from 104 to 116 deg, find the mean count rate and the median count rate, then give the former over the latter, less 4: -2.99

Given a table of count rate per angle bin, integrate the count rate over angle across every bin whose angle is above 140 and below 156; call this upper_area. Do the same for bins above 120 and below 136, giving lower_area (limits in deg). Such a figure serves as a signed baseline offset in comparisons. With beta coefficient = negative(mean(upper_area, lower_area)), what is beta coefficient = -46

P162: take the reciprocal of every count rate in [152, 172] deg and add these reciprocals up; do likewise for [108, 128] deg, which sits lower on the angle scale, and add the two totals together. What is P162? 3.5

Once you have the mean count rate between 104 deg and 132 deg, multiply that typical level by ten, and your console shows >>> 35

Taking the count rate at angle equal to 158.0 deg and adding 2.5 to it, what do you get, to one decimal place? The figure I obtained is 4.8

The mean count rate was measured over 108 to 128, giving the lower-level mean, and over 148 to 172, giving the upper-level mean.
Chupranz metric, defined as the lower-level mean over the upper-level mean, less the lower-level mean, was -2.1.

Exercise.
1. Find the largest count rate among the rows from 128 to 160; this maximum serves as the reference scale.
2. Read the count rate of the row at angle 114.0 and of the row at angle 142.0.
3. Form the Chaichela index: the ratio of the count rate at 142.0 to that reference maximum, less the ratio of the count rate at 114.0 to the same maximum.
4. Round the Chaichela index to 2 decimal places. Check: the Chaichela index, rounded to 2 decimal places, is -0.40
